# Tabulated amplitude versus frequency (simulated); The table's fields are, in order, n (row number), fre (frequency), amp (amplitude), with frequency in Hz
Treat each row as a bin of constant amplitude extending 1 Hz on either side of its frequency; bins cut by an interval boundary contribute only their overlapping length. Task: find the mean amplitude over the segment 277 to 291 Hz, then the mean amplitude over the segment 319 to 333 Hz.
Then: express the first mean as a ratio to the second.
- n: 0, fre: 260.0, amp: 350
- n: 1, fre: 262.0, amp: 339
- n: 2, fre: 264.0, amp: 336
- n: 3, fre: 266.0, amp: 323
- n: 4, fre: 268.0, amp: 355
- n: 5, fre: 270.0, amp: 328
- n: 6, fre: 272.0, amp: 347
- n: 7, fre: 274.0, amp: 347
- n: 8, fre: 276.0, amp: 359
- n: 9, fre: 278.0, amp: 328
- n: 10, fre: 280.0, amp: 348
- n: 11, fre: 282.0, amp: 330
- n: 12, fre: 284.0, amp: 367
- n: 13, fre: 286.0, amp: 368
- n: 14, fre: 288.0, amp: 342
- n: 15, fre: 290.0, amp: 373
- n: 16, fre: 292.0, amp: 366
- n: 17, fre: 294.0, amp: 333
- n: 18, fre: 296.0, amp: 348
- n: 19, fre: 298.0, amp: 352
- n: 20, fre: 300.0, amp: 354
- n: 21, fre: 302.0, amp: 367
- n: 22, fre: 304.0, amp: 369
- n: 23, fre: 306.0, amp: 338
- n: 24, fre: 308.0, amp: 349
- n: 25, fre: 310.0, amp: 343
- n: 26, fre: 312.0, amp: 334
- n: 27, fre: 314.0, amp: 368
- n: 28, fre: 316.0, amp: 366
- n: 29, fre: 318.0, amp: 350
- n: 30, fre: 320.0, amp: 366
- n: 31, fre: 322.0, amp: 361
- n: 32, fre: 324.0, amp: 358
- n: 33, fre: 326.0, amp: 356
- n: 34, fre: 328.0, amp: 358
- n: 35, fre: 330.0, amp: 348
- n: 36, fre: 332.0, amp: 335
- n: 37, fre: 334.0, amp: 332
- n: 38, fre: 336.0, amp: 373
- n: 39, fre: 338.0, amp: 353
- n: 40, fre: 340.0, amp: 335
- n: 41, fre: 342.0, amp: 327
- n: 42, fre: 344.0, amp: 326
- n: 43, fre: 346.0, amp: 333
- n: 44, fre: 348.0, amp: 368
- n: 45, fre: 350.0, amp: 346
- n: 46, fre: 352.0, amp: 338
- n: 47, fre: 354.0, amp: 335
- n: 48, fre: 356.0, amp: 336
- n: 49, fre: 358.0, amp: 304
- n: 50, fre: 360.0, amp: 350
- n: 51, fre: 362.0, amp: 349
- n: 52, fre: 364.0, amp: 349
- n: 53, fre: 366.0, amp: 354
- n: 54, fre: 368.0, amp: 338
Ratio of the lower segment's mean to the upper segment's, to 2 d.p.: 0.99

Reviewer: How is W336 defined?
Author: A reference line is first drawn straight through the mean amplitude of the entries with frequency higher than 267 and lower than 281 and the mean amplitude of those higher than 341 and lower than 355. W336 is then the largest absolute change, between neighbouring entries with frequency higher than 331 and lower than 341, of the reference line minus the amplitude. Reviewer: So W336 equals 41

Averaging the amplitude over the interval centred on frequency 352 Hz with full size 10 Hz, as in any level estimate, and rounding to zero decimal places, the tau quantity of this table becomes 345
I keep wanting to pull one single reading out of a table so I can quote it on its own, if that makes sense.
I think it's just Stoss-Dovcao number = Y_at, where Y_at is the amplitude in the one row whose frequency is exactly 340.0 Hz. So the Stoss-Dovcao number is 335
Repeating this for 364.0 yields 349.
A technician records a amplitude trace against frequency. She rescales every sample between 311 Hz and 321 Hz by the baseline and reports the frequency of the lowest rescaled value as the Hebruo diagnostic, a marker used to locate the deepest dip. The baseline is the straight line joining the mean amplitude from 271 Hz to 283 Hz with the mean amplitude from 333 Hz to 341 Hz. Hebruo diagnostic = 312.0 Hz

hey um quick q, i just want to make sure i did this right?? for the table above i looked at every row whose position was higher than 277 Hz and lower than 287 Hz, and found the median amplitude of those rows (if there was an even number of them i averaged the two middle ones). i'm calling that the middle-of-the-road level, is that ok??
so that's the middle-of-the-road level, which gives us 348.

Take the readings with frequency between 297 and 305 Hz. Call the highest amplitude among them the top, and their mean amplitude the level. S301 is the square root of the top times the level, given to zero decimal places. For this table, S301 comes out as 365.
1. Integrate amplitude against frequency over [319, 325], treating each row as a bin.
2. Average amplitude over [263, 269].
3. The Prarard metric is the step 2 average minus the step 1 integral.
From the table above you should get -1832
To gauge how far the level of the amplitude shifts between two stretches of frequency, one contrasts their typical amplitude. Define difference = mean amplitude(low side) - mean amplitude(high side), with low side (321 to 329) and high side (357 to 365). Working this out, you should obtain 20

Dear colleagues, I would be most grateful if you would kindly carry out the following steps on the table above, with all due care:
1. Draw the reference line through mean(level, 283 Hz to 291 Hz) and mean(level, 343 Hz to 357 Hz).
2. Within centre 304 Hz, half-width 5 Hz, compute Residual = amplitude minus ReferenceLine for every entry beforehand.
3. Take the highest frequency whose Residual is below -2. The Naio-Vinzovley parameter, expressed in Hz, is 308.0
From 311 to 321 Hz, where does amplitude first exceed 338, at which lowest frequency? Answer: 314.0 Hz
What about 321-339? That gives 322.0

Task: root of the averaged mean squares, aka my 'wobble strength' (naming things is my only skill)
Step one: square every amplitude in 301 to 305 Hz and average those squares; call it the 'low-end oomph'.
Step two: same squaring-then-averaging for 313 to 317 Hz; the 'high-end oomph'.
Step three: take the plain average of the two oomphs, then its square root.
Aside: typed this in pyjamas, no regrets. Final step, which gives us 368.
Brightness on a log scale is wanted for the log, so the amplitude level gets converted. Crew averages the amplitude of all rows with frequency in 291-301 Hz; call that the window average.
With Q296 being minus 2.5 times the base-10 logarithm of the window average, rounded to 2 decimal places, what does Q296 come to -6.36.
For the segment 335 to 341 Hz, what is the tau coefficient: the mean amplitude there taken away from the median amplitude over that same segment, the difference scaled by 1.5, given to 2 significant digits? -1.0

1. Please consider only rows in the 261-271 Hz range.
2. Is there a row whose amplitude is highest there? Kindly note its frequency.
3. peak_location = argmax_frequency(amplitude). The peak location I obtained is 268.0 Hz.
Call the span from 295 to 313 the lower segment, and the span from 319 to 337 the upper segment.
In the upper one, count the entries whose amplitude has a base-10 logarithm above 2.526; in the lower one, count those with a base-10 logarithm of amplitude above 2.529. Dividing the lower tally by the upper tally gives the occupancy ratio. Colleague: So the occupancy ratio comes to 1.0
